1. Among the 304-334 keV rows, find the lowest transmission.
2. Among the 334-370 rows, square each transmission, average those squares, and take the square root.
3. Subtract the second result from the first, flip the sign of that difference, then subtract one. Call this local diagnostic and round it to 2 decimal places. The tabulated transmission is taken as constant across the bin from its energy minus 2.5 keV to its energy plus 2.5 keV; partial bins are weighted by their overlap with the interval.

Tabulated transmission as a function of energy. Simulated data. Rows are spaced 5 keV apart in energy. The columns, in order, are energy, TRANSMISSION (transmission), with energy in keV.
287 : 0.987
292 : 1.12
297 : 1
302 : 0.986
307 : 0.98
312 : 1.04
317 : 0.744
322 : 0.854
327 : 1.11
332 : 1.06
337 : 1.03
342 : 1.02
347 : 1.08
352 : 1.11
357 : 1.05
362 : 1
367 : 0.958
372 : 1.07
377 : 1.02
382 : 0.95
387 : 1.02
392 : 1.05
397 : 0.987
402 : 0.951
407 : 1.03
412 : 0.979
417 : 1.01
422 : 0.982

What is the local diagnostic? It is -0.71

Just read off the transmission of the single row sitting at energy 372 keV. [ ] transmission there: 1.07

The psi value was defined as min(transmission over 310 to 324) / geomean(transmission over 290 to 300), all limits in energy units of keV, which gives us 0.70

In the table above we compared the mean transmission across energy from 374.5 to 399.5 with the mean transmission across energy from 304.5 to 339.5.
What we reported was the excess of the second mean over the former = -0.03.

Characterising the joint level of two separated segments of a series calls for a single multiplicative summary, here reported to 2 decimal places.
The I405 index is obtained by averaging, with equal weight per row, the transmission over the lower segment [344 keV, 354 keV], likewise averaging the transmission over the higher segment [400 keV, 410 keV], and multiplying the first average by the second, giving 1.08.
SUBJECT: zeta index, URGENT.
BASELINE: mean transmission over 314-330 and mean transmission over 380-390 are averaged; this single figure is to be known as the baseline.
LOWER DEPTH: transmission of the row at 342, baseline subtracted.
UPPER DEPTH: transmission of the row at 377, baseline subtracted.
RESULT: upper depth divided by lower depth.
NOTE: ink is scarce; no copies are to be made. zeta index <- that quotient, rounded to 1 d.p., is 1.0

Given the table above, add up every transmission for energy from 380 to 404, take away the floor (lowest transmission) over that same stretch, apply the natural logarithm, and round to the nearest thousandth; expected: 1.388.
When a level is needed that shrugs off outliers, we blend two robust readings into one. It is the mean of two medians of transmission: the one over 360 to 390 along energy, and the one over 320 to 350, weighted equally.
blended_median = 1.03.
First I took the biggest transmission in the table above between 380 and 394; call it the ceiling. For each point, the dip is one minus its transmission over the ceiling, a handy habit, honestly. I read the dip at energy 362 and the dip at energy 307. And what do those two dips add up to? 0.11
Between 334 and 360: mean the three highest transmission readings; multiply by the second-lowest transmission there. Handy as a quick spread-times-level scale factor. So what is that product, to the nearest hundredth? 1.11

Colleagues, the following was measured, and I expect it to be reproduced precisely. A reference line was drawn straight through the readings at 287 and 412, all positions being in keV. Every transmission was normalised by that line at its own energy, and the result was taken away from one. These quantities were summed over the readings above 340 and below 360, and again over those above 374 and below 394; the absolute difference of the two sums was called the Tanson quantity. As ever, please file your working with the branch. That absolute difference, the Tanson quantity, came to 0.21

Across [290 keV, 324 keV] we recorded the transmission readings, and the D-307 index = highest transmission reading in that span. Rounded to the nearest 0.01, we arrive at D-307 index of 1.12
